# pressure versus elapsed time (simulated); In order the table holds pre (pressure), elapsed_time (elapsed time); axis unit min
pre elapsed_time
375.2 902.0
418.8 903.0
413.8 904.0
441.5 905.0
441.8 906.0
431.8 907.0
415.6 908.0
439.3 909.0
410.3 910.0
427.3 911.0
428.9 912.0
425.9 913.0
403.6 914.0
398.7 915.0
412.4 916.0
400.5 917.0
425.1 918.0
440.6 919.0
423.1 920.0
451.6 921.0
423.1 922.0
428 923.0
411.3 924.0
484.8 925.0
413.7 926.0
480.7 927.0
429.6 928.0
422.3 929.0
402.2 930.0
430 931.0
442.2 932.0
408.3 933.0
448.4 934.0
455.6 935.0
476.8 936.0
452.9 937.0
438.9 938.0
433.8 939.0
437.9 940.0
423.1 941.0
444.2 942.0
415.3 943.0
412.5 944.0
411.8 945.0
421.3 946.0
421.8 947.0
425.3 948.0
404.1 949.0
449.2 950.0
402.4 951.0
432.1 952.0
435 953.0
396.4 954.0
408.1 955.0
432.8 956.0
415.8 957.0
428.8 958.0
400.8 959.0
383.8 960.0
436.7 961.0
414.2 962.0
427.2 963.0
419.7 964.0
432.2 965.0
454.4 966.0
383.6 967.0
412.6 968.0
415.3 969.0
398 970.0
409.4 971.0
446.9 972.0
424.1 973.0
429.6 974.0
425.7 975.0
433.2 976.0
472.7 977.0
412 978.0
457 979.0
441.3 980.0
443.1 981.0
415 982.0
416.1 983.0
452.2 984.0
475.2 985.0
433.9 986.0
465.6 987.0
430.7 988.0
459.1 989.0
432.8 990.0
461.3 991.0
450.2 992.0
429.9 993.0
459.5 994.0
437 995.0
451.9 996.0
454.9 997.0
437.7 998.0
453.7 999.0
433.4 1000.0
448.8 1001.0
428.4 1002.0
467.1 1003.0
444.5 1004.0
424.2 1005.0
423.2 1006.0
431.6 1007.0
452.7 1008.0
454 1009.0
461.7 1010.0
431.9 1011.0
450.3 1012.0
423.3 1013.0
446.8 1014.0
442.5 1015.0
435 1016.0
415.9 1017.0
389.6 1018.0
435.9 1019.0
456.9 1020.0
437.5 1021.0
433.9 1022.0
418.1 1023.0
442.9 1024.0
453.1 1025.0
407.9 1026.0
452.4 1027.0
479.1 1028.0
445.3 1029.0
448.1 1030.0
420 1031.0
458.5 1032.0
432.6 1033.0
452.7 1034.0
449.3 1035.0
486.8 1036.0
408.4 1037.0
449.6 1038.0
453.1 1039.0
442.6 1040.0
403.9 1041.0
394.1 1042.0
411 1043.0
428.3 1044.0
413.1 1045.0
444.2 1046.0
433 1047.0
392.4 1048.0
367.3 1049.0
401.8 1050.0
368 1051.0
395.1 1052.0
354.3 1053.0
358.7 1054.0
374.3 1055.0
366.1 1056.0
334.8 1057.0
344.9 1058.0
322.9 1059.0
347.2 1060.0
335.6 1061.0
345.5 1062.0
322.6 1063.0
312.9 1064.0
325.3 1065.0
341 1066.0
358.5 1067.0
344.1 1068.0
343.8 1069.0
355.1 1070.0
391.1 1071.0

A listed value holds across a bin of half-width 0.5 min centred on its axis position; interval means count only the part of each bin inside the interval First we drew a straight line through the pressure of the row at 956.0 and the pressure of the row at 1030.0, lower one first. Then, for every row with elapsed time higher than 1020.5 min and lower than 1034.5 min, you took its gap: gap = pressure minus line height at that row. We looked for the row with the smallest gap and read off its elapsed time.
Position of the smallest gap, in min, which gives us 1026.0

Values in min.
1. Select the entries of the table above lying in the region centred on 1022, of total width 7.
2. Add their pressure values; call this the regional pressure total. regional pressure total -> 3078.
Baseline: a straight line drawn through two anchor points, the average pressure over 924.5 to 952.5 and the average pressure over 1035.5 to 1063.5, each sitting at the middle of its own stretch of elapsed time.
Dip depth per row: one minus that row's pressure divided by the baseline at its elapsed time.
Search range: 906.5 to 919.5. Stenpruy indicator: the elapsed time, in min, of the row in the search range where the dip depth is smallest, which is 919.0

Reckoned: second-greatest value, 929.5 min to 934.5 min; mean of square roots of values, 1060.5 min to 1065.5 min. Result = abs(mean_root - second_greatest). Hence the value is 424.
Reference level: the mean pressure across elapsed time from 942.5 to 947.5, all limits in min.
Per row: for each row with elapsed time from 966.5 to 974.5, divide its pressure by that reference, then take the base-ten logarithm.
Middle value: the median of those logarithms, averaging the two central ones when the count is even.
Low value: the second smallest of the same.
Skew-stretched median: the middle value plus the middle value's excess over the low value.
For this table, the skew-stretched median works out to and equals 0.014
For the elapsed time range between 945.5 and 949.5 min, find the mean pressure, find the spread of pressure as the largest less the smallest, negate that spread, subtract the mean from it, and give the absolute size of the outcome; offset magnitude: 439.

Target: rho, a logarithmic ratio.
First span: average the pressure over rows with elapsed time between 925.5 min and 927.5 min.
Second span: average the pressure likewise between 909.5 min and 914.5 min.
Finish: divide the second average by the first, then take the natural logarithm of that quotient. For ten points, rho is -0.06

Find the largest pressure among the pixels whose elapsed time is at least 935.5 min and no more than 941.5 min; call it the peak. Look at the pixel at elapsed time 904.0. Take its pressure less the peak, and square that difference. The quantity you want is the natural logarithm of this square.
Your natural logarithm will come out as 8.3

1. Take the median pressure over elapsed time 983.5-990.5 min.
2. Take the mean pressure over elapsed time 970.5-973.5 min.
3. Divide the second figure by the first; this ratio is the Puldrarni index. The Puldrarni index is 0.94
